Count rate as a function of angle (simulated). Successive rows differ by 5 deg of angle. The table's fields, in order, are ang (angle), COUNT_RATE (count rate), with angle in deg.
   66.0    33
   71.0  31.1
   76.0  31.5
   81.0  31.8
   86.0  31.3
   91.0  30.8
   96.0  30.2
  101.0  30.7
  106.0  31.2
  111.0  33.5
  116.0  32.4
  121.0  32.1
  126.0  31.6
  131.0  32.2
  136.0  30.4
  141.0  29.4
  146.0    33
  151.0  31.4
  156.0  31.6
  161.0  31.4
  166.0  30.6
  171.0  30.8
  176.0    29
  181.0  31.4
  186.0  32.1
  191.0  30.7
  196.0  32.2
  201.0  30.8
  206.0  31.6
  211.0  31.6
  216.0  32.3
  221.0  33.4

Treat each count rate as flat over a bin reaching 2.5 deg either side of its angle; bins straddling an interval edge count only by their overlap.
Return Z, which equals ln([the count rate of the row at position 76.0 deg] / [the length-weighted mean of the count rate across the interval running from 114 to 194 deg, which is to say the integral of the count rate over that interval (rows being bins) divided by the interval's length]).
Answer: 0.01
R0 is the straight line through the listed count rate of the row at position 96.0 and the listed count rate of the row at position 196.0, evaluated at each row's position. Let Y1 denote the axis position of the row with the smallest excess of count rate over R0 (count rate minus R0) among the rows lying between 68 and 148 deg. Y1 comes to 141.0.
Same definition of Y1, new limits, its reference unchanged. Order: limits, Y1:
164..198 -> 176.0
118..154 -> 141.0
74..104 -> 96.0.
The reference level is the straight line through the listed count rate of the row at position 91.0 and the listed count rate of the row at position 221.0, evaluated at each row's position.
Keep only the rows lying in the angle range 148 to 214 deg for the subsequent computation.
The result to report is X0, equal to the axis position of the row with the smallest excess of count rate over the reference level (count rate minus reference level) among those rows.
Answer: 176.0 deg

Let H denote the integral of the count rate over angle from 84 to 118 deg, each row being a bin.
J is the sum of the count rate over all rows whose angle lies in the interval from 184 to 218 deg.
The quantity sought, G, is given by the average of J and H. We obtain 645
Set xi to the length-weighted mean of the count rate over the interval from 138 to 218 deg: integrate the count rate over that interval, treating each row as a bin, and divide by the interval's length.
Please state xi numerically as 31.2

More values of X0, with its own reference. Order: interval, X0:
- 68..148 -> 141.0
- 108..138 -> 136.0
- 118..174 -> 141.0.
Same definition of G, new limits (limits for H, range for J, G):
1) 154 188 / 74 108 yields 635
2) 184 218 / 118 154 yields 647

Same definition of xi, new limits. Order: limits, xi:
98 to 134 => 31.9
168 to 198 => 31.0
